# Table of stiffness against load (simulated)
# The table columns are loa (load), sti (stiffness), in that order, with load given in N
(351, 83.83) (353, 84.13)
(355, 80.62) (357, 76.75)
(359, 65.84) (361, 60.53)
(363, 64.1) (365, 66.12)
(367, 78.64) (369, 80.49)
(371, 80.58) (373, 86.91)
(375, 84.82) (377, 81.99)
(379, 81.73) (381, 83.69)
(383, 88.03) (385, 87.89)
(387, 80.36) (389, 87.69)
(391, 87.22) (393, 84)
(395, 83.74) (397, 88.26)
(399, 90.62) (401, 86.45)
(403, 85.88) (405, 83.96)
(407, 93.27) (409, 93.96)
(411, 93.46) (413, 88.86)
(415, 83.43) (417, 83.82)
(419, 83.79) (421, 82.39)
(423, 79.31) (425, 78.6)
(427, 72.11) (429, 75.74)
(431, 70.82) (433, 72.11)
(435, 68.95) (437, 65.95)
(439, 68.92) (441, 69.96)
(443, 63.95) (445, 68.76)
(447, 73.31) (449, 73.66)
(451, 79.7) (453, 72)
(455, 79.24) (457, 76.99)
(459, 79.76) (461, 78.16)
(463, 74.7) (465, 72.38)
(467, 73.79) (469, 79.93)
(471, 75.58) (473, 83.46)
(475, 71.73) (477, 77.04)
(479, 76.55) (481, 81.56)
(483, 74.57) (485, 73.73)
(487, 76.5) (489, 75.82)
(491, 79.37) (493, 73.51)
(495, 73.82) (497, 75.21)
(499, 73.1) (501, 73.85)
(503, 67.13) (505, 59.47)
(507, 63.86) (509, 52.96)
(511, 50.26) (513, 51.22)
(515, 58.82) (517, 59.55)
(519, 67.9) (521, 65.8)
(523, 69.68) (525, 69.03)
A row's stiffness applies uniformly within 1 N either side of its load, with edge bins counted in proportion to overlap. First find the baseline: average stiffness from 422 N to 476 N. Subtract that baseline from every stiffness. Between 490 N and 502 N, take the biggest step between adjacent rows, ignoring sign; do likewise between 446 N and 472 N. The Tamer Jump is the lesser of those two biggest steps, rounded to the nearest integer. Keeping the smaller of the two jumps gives 6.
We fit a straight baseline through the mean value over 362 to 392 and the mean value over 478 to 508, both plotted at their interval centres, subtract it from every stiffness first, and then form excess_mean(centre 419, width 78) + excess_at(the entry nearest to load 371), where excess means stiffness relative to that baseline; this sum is 1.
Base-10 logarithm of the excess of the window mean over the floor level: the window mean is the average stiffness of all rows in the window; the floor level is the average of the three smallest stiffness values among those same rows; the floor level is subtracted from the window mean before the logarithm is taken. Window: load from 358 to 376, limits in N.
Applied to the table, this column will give 1.0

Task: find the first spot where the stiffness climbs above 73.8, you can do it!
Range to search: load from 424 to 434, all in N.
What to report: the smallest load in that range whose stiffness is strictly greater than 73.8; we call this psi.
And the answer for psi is 425 N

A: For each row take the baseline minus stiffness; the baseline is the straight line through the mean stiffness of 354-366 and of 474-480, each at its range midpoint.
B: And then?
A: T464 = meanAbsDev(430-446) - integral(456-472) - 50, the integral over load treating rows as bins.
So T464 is -16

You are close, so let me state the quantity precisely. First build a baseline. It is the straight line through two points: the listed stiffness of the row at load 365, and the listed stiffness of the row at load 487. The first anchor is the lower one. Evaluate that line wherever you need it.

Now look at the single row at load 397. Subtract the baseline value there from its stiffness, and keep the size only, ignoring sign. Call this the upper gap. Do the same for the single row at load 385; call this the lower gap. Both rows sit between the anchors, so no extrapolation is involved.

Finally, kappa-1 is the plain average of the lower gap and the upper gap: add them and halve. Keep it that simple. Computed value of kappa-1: 20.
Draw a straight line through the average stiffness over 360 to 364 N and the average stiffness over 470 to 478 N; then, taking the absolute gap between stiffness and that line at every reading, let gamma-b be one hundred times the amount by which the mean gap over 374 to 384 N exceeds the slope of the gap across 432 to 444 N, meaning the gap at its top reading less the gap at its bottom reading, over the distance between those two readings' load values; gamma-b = 1867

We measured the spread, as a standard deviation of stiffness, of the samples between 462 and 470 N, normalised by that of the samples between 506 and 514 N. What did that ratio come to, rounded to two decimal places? 0.52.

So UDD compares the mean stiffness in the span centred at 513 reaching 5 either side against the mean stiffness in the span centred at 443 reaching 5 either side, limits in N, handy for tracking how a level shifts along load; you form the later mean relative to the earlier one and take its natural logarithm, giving -0.23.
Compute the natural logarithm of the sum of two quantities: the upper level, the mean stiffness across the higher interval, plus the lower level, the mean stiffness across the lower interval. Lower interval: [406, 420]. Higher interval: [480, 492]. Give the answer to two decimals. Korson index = 5.11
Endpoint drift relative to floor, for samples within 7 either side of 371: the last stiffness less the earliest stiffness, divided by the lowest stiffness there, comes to 0.24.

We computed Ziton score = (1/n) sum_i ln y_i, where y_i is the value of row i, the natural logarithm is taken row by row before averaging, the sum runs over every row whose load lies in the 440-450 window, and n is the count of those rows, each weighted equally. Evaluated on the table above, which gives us 4.25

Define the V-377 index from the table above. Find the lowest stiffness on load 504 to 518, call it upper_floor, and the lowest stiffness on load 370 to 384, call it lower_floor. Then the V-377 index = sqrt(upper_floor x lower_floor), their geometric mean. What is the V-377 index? 64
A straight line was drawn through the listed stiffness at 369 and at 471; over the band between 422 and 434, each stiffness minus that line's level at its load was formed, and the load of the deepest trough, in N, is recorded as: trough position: 431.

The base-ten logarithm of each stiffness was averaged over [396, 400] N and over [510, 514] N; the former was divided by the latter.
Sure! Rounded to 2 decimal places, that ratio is 1.14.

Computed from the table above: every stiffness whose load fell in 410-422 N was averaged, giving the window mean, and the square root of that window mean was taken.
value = 9.3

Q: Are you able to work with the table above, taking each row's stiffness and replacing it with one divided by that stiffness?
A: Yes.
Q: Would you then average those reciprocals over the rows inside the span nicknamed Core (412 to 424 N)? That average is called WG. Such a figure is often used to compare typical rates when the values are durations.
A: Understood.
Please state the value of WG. 0.0120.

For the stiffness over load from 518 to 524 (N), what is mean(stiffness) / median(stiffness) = 1.00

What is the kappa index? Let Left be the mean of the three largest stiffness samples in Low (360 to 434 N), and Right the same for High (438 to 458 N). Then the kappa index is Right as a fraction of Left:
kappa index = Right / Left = 0.84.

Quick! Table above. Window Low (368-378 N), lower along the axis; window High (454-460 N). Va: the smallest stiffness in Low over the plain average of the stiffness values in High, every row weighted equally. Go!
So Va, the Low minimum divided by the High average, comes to 1.02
